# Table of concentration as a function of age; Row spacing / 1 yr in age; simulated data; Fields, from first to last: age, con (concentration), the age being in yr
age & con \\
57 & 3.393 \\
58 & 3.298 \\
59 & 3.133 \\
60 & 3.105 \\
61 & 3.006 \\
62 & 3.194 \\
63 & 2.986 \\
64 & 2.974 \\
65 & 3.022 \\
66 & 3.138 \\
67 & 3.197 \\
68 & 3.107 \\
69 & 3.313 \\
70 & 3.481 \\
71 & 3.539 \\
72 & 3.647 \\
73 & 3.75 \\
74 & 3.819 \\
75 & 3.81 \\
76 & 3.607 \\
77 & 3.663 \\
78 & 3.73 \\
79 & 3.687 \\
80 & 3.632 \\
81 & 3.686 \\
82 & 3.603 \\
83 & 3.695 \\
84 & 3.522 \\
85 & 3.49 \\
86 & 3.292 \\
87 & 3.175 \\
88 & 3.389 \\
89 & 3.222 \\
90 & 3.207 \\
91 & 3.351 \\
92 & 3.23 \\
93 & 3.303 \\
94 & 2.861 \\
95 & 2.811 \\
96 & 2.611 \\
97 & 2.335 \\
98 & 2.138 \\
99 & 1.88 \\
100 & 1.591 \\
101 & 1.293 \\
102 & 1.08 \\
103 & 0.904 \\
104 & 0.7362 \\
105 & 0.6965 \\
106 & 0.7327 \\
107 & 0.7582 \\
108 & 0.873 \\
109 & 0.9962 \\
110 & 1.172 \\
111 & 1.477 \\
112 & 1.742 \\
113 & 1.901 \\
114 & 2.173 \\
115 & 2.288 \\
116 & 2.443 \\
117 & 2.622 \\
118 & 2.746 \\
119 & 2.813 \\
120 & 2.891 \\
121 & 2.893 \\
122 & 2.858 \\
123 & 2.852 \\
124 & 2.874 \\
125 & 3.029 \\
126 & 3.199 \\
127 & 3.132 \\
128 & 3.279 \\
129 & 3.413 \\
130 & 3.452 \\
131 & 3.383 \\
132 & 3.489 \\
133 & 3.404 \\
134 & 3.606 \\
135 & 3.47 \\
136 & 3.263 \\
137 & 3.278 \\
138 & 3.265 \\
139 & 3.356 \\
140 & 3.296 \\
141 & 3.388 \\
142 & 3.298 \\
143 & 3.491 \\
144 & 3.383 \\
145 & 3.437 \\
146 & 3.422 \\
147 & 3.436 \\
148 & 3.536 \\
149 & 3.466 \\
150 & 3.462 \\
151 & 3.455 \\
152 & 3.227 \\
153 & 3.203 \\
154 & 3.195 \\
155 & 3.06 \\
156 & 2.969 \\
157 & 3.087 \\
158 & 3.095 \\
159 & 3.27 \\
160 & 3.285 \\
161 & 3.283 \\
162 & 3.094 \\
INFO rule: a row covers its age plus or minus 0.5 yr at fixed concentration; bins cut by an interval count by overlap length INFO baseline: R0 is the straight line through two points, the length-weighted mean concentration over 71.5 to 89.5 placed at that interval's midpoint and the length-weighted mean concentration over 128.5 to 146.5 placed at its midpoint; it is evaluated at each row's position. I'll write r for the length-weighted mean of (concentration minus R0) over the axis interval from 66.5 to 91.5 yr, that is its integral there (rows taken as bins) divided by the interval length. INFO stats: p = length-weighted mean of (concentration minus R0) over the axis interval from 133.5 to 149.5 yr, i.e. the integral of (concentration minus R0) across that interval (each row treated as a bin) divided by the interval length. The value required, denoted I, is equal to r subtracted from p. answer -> 0.1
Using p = 0.02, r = -0.08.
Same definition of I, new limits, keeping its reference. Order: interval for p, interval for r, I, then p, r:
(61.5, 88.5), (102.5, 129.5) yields 1.2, -0.15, -1.33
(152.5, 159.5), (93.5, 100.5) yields 1.0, -0.21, -1.21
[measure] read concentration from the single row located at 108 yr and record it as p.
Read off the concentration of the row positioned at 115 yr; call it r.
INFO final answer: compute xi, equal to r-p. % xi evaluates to 1.4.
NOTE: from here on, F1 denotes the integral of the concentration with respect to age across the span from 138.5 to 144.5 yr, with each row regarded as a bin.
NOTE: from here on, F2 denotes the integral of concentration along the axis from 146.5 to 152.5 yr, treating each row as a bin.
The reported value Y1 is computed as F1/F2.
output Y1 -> 0.98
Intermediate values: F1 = 20.2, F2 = 20.6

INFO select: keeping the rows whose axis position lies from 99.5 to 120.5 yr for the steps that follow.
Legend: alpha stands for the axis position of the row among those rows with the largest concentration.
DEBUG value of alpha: 120 yr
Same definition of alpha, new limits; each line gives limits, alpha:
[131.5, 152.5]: 134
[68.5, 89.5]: 74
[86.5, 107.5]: 88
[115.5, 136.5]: 134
